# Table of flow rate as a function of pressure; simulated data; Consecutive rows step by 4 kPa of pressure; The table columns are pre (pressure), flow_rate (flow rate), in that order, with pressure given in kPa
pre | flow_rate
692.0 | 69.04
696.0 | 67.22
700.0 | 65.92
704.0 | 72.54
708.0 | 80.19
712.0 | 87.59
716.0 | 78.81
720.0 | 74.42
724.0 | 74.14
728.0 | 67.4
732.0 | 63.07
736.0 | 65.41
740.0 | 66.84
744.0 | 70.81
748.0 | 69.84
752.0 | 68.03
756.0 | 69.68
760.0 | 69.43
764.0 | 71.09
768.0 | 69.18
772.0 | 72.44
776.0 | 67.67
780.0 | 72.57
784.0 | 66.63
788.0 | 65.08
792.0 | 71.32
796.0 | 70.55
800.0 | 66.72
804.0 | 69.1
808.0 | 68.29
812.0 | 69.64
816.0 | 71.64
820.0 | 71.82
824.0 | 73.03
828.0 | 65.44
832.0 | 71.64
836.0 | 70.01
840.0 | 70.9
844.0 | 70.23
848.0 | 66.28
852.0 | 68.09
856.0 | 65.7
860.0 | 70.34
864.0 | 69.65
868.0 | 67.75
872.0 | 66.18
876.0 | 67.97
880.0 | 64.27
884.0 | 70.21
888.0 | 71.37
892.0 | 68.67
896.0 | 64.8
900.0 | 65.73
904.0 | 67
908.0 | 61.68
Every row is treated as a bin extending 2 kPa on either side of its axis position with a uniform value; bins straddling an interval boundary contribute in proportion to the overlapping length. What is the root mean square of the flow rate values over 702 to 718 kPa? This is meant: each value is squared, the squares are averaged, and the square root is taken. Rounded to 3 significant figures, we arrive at 80.0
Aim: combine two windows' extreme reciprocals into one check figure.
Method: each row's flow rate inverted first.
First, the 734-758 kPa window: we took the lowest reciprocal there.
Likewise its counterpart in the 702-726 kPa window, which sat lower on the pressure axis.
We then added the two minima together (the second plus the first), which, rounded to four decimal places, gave 0.0255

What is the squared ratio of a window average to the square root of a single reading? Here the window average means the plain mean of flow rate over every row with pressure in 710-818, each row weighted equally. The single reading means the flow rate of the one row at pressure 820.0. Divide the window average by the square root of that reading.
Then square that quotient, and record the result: 68.8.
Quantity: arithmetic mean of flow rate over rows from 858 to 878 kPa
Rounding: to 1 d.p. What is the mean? 68.4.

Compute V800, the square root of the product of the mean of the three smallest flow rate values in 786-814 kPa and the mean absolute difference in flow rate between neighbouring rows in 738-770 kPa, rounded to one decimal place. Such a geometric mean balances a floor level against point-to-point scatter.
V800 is 10.8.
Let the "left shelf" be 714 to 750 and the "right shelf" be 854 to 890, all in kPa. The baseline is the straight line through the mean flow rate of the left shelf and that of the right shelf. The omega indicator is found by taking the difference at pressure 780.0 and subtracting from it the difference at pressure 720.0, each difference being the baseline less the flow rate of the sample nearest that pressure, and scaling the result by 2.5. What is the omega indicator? 3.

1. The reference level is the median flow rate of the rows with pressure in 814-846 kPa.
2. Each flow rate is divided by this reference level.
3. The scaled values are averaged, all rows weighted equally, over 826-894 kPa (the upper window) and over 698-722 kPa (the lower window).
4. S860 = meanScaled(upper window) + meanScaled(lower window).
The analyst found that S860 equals 2.036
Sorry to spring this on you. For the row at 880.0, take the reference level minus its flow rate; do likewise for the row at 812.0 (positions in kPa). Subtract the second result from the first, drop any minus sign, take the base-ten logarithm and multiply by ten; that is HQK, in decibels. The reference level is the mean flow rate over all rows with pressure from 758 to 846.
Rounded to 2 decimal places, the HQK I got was 7.30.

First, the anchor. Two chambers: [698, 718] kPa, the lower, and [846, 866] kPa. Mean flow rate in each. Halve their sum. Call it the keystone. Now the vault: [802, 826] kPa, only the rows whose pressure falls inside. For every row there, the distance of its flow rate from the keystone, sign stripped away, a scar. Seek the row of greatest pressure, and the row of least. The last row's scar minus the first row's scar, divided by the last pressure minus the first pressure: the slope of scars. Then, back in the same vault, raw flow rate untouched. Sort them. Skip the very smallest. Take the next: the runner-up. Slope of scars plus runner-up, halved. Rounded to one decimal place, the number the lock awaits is 34.5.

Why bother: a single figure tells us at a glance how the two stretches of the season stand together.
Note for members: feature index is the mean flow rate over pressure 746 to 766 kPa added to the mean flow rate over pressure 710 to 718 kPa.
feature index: 153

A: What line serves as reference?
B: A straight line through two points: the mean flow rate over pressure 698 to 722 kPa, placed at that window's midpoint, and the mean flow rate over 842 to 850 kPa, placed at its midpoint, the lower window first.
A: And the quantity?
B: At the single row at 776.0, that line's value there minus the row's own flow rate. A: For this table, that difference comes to 4.9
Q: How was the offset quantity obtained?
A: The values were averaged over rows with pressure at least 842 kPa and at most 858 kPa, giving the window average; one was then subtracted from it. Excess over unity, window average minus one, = 66.6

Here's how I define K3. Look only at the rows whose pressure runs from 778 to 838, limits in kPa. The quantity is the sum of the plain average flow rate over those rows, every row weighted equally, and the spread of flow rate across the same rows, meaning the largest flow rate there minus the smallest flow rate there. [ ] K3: 77.5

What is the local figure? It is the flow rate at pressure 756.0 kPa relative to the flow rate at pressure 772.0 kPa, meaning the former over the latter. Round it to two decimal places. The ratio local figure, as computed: 0.96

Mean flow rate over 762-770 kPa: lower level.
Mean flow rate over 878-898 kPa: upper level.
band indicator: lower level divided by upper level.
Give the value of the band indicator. 1.03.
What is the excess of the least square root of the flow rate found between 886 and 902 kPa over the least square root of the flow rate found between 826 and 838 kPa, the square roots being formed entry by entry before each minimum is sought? -0.04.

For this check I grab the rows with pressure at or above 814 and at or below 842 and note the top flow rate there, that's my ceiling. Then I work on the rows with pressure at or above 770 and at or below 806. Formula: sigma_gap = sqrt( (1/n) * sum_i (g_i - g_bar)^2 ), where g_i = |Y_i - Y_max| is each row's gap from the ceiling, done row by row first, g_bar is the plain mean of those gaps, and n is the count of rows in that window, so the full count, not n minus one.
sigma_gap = 2.59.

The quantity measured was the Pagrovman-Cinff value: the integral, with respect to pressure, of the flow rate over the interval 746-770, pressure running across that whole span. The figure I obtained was 1669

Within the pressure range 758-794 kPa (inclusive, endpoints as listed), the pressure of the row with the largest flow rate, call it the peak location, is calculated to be 780.0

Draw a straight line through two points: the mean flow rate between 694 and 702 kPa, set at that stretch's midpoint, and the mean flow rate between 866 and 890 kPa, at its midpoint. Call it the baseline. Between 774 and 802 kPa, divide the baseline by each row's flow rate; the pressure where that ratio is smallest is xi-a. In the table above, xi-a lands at 780.0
